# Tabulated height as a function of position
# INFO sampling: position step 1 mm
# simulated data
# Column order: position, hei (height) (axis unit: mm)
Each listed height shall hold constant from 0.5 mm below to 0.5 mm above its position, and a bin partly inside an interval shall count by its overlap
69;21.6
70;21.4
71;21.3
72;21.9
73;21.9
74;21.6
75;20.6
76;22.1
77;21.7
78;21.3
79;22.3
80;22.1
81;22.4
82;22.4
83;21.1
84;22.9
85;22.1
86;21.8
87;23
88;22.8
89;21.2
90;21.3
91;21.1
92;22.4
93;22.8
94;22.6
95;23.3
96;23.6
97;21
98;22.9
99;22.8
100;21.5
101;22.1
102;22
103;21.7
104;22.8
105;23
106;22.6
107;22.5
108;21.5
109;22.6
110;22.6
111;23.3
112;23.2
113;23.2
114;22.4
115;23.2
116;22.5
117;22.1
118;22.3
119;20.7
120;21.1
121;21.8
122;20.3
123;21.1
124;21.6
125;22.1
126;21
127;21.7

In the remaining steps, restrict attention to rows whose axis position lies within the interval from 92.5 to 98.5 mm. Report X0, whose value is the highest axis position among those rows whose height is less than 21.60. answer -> 97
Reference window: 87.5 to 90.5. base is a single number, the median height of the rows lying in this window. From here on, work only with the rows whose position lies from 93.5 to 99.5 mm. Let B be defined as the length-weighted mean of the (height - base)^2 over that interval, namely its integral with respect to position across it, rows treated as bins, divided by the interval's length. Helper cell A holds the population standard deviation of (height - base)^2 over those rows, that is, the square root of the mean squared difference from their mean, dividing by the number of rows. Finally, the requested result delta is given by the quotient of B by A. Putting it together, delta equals 1.6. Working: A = 1.7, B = 2.6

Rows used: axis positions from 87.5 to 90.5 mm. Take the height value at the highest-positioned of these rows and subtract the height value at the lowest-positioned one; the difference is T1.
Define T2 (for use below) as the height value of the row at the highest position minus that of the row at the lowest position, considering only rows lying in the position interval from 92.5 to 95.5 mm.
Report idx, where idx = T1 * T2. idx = -0.75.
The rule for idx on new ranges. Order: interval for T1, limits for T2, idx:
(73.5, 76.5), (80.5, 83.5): -0.65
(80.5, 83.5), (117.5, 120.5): 1.56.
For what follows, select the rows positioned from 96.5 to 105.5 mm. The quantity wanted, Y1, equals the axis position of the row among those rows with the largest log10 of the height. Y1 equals 105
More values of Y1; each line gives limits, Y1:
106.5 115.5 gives 111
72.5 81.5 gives 81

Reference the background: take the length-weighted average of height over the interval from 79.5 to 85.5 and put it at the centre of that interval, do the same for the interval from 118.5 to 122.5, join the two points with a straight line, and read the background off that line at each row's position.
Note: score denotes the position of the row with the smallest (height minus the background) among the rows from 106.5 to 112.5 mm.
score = 108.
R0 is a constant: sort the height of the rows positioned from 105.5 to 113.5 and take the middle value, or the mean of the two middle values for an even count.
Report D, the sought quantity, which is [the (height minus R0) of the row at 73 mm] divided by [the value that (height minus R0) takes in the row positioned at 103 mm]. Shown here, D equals 0.78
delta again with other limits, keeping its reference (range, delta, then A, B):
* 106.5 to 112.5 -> 1.5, 1.3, 2.1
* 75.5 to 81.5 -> 1.4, 0.4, 0.6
